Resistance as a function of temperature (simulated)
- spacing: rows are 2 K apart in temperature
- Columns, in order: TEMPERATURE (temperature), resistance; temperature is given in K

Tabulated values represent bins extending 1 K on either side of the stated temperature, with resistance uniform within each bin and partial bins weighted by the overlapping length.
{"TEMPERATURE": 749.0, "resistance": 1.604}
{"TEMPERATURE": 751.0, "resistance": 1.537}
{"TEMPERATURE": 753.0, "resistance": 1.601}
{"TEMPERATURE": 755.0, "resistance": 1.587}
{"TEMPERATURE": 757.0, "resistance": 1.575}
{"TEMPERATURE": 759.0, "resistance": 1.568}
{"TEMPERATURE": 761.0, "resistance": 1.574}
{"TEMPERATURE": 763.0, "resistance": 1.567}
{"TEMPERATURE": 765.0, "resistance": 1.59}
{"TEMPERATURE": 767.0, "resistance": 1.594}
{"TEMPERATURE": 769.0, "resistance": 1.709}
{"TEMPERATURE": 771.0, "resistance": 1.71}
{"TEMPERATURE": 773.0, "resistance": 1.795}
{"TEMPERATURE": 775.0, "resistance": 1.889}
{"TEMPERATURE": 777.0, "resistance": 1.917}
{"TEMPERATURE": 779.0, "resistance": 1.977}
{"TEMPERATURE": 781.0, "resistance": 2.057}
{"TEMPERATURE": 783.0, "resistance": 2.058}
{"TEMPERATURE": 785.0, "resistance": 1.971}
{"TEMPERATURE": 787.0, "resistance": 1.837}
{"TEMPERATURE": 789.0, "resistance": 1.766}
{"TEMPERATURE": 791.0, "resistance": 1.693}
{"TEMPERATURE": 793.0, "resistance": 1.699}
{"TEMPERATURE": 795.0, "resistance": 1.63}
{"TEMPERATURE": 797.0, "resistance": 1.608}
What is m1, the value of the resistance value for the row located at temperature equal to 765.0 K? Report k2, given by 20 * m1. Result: 31.8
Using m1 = 1.59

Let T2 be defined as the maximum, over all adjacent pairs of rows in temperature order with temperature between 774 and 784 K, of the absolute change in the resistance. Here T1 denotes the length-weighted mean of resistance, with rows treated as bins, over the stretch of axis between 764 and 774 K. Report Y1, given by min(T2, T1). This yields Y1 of 0.08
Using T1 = 1.68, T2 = 0.08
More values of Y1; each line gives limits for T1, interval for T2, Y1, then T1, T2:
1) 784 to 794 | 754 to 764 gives 0.01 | 1.79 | 0.01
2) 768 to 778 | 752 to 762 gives 0.01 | 1.80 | 0.01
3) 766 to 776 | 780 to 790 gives 0.13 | 1.74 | 0.13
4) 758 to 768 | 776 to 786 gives 0.09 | 1.58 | 0.09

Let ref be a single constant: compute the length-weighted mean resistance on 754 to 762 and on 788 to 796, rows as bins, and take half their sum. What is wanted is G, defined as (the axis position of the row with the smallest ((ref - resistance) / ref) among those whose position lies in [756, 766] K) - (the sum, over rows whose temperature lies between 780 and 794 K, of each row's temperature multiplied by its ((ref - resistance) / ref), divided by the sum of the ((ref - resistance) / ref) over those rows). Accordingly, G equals -19.5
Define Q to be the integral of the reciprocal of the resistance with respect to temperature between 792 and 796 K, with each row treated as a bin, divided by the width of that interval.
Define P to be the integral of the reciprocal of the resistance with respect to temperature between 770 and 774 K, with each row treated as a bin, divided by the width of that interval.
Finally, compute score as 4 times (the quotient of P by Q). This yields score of 3.80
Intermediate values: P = 0.57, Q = 0.60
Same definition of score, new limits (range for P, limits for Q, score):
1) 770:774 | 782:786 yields 4.60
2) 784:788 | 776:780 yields 4.09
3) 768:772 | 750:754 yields 3.67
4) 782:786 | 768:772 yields 3.40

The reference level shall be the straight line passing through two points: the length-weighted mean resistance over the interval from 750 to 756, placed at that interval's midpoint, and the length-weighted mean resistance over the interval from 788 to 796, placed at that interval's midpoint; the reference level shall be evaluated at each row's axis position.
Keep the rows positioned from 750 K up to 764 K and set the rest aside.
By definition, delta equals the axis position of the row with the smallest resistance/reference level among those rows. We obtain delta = 763.0 K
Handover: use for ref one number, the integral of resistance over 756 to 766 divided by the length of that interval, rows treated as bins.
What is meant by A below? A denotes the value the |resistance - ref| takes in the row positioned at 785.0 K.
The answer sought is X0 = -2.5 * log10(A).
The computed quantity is 1.0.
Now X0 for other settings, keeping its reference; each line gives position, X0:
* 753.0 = 4.0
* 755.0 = 4.8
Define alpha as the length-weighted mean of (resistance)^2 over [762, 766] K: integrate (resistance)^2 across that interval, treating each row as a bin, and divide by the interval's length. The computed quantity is 2.5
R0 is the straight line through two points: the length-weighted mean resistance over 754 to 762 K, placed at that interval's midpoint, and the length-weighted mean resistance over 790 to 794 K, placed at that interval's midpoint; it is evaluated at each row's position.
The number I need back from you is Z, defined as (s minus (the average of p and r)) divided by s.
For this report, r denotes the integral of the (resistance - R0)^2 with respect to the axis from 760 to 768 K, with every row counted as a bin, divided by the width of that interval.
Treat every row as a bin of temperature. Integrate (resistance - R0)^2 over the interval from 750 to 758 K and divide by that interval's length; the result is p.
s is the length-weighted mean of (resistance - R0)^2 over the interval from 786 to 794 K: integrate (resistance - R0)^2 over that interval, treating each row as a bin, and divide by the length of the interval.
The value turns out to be 0.9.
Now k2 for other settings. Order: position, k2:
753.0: 32.0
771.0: 34.2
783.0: 41.2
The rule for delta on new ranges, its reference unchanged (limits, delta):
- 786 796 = 795.0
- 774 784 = 775.0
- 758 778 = 763.0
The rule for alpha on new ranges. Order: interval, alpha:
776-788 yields 3.9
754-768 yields 2.5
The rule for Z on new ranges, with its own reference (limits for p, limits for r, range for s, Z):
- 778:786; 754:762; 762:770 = -24.9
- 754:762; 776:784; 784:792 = -1.0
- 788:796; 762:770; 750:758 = -3.5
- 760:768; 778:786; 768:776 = -1.4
